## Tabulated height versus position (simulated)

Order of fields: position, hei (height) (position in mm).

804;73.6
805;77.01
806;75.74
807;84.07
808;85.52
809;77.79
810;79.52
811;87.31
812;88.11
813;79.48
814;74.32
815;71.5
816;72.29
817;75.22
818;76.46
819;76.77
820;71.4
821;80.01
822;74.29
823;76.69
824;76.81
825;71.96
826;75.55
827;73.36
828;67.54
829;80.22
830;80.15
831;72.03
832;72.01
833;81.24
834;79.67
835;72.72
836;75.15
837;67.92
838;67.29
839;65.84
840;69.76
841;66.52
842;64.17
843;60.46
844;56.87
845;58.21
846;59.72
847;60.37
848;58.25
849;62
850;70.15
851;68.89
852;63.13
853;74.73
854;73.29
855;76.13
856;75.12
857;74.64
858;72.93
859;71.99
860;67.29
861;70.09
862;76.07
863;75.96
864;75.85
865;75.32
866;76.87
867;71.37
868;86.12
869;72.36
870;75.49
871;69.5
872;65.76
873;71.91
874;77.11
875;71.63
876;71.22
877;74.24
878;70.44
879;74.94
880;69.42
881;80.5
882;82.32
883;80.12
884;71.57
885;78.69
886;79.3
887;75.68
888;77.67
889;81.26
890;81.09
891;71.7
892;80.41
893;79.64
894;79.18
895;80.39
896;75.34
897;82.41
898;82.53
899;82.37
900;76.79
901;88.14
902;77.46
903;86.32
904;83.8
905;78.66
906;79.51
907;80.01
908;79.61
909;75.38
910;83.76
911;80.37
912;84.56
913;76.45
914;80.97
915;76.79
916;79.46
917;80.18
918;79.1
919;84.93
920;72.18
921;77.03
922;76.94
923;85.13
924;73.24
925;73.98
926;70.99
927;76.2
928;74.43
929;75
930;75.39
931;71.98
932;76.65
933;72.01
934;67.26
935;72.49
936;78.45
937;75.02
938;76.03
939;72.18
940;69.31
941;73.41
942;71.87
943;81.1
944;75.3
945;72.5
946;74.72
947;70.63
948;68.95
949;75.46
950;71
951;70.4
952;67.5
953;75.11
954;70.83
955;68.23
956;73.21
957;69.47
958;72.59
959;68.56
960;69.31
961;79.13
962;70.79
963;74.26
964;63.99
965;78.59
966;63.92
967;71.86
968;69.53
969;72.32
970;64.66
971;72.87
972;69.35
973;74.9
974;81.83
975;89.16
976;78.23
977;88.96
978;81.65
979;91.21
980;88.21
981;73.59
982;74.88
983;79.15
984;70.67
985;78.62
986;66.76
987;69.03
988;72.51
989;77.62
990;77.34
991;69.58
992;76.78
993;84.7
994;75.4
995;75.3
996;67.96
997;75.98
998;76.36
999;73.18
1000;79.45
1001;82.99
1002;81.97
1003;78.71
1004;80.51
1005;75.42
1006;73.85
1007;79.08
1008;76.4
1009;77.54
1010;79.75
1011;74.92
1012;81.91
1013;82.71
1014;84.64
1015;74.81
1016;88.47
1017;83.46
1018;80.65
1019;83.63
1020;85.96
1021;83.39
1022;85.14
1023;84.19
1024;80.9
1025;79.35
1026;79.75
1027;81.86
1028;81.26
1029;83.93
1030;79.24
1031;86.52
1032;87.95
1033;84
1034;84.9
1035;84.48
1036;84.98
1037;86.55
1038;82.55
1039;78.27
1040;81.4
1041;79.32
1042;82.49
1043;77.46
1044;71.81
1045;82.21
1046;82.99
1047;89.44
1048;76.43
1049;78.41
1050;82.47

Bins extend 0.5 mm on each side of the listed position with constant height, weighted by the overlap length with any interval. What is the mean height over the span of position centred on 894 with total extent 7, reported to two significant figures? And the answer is 78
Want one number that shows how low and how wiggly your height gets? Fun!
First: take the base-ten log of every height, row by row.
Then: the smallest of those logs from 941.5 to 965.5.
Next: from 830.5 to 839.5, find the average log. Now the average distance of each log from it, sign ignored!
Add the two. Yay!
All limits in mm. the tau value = 1.83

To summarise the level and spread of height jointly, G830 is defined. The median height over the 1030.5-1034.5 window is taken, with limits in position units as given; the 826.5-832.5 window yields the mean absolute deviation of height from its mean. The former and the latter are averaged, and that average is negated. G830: -44.8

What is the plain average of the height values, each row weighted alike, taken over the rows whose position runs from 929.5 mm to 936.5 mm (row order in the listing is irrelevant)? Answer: 73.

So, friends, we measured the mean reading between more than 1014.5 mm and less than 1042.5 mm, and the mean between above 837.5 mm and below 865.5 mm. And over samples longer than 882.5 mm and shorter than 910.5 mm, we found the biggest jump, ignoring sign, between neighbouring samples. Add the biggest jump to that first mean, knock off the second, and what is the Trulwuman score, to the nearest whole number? 26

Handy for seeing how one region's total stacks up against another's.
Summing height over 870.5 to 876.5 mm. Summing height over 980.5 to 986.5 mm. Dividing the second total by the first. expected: 1.0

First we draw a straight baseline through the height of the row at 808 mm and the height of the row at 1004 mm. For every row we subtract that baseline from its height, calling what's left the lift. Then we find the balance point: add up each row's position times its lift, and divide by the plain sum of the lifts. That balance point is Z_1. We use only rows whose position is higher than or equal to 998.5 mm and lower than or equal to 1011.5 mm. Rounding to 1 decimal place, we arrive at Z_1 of 1005.9 mm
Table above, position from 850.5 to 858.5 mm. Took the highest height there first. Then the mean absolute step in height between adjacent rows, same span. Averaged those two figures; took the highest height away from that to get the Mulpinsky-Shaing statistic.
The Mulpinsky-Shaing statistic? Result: -36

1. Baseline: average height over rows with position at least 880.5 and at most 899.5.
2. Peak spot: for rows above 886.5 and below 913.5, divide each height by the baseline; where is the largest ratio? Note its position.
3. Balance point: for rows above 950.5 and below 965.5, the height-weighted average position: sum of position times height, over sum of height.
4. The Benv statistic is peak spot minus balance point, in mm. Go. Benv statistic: -57.1 mm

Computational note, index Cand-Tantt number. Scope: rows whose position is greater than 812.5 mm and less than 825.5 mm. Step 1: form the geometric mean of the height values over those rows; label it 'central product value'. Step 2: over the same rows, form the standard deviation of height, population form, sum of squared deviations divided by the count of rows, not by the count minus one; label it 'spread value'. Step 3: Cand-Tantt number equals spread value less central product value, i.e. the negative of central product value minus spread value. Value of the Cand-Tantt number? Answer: -72.4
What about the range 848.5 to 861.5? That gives -66.3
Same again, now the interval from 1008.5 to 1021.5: -77.7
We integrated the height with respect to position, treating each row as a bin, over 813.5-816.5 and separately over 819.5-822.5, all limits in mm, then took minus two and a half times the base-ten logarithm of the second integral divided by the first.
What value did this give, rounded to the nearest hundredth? -0.04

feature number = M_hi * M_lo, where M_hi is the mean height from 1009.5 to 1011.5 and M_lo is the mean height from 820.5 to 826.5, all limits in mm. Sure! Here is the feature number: 5869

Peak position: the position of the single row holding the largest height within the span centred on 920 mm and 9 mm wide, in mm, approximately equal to 923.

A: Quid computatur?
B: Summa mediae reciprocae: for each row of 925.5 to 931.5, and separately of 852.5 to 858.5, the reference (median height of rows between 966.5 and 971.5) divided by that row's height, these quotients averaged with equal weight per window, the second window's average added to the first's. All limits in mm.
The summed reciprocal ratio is 1.94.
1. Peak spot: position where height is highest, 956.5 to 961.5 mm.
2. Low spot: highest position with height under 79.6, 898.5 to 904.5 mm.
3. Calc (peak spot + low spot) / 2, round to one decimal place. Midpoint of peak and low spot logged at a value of 931.5 mm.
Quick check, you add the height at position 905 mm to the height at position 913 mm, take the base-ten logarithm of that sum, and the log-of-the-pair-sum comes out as 2.19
